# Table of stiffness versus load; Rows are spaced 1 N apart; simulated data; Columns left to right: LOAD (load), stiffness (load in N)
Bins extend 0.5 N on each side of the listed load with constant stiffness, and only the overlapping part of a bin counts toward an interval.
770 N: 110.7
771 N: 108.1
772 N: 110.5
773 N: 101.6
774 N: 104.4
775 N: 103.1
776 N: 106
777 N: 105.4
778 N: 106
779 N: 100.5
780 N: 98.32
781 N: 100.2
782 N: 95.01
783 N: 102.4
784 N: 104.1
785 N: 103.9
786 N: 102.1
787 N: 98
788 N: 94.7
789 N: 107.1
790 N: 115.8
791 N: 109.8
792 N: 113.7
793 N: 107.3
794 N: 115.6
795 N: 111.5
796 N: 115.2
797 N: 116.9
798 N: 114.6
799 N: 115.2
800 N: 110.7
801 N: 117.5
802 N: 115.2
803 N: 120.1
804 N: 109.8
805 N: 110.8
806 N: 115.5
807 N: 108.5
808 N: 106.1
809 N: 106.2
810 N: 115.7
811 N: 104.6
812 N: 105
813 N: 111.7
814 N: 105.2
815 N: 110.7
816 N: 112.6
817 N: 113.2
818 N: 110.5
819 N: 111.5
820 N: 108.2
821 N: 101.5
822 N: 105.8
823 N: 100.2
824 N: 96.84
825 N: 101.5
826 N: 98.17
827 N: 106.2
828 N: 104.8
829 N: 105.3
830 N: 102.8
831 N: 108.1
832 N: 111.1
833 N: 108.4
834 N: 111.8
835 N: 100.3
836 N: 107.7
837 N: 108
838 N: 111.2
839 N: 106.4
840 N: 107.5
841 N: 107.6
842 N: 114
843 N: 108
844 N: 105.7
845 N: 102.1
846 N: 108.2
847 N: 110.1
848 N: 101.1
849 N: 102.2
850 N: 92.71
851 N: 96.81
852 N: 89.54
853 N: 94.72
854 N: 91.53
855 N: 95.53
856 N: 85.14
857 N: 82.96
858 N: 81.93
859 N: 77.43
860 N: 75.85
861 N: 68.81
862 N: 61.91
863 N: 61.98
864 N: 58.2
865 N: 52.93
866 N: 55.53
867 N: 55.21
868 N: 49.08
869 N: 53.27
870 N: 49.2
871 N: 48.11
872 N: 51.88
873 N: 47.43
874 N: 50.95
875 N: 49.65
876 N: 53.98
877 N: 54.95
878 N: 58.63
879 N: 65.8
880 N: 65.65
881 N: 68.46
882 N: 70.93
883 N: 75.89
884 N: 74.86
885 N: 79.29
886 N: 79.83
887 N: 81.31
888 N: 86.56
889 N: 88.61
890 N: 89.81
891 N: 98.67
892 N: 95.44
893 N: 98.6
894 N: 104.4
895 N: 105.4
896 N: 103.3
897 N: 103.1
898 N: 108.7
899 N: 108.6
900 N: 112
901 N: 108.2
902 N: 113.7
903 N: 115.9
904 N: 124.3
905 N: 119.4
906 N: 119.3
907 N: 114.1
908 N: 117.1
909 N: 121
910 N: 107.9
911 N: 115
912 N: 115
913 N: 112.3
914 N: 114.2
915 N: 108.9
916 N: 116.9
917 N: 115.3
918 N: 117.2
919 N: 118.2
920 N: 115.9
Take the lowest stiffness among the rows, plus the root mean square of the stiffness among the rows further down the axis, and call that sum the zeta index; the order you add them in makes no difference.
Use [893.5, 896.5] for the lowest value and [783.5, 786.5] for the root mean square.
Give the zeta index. 207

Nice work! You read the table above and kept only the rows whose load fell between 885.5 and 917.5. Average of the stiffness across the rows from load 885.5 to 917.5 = 107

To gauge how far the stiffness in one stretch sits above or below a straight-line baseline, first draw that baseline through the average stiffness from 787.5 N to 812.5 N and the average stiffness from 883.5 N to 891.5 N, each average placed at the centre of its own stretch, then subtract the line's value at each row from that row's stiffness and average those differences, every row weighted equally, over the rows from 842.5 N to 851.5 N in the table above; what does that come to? 6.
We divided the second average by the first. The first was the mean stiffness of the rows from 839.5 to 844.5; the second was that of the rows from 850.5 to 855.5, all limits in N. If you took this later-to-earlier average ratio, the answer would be 0.86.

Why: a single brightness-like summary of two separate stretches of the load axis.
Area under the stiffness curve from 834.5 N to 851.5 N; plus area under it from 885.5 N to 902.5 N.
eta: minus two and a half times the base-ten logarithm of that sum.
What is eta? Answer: -8.85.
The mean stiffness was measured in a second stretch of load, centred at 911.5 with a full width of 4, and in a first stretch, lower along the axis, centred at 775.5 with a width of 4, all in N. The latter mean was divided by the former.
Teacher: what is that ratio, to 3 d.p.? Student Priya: 0.930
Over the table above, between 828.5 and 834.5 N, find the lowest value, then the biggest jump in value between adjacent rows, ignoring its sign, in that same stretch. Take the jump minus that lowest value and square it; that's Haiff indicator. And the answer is 9506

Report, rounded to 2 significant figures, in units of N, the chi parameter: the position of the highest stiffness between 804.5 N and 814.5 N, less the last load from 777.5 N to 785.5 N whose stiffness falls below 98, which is 28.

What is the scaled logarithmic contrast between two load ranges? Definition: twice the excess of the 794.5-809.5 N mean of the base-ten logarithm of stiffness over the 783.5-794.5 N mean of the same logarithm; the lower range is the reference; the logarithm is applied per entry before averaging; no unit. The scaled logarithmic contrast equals 0.1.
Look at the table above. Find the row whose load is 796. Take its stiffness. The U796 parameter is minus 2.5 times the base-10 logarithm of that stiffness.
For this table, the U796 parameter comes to -5.15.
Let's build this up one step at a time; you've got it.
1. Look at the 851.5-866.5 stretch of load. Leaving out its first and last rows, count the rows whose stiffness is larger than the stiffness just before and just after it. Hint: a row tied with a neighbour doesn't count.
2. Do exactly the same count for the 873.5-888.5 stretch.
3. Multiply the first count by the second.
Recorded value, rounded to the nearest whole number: 6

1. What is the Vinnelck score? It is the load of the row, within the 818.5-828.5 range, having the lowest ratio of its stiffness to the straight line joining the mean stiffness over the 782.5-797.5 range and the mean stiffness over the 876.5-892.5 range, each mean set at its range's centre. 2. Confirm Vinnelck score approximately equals 824 N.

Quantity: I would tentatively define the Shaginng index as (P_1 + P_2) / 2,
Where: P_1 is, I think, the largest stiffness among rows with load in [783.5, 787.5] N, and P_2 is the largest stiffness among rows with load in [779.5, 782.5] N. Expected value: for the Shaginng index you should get 102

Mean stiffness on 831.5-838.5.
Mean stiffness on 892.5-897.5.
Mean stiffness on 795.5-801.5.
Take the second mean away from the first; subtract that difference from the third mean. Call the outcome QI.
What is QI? 110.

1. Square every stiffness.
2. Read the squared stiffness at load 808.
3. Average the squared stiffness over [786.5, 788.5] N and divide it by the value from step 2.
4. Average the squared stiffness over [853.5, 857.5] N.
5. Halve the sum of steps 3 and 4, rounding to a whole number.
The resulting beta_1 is 3955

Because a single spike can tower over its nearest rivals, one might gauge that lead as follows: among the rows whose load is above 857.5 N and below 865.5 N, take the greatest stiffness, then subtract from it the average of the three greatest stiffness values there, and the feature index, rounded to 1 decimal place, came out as 3.5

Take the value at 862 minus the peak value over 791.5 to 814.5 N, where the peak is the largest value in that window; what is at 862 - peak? -58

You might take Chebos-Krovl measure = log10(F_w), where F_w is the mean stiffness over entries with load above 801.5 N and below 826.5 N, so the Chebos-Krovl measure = 2.03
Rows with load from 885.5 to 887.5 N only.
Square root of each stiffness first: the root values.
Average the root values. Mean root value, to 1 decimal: 9.0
